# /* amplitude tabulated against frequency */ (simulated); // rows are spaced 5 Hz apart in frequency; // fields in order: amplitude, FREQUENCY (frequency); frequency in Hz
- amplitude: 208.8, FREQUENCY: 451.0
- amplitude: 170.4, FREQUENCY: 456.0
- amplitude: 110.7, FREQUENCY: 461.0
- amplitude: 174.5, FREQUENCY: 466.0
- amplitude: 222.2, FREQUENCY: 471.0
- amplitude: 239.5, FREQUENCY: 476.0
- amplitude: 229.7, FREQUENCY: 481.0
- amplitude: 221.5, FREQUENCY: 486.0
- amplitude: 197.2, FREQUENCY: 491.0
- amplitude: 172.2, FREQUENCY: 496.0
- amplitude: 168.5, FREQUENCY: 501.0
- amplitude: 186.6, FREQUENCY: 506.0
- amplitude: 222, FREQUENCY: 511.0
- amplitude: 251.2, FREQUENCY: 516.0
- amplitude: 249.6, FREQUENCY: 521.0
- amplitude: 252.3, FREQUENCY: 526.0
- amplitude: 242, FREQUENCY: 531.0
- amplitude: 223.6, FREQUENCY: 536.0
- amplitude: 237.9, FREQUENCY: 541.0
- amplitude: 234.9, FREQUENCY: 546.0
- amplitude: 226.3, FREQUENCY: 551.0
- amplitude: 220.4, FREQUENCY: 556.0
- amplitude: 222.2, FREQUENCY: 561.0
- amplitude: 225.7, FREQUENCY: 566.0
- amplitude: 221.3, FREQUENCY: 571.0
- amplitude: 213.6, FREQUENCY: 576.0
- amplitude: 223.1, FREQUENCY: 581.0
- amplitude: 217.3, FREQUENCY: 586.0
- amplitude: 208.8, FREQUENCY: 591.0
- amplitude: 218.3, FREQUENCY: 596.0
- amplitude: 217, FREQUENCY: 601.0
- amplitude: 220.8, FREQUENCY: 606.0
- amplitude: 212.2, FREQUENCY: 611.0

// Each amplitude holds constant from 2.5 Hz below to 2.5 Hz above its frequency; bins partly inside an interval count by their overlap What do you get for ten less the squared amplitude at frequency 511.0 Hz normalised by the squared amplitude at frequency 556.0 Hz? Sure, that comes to 8.99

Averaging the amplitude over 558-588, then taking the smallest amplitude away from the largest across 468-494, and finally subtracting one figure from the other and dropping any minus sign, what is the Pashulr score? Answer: 178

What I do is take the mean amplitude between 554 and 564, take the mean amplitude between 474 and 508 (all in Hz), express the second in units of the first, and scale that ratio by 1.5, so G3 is 1.37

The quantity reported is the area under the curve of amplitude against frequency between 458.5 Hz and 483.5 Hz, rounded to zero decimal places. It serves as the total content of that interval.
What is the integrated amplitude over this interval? 4883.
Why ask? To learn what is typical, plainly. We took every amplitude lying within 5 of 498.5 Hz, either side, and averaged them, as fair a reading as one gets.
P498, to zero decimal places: 170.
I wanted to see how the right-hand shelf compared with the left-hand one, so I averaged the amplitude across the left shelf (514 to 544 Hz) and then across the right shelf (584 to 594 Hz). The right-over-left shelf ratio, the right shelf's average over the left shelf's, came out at 0.88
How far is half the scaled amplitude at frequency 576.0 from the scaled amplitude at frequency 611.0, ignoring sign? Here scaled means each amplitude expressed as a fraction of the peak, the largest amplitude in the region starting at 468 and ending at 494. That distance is 0.44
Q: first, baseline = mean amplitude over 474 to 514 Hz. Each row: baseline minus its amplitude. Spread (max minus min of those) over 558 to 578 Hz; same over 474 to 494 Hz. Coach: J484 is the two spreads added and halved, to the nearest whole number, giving 27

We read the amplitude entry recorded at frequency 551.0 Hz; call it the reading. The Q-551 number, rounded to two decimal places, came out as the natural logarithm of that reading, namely 5.42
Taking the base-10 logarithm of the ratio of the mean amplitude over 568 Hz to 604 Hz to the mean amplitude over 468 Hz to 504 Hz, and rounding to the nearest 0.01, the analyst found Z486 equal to 0.02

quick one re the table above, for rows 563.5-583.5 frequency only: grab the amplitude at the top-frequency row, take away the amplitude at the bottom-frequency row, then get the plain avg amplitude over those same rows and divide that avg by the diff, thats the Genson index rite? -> -85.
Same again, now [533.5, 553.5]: 85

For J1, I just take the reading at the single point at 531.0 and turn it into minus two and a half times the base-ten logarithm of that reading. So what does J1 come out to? -5.96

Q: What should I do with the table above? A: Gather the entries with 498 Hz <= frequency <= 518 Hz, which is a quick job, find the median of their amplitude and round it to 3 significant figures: 204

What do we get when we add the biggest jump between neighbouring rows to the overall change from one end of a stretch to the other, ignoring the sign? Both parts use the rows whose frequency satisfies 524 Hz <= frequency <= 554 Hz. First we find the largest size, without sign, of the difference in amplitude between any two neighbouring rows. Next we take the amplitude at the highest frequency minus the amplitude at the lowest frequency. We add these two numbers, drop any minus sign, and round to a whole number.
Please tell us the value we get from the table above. 8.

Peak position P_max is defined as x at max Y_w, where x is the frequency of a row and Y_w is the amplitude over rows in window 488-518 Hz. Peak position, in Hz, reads 516.0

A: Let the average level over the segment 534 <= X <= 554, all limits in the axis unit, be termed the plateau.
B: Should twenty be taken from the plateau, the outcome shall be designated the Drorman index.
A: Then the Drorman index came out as 211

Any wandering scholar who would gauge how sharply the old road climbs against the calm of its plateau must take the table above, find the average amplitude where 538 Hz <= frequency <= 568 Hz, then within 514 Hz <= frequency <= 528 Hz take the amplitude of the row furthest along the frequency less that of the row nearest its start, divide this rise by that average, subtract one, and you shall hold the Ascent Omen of -1.00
